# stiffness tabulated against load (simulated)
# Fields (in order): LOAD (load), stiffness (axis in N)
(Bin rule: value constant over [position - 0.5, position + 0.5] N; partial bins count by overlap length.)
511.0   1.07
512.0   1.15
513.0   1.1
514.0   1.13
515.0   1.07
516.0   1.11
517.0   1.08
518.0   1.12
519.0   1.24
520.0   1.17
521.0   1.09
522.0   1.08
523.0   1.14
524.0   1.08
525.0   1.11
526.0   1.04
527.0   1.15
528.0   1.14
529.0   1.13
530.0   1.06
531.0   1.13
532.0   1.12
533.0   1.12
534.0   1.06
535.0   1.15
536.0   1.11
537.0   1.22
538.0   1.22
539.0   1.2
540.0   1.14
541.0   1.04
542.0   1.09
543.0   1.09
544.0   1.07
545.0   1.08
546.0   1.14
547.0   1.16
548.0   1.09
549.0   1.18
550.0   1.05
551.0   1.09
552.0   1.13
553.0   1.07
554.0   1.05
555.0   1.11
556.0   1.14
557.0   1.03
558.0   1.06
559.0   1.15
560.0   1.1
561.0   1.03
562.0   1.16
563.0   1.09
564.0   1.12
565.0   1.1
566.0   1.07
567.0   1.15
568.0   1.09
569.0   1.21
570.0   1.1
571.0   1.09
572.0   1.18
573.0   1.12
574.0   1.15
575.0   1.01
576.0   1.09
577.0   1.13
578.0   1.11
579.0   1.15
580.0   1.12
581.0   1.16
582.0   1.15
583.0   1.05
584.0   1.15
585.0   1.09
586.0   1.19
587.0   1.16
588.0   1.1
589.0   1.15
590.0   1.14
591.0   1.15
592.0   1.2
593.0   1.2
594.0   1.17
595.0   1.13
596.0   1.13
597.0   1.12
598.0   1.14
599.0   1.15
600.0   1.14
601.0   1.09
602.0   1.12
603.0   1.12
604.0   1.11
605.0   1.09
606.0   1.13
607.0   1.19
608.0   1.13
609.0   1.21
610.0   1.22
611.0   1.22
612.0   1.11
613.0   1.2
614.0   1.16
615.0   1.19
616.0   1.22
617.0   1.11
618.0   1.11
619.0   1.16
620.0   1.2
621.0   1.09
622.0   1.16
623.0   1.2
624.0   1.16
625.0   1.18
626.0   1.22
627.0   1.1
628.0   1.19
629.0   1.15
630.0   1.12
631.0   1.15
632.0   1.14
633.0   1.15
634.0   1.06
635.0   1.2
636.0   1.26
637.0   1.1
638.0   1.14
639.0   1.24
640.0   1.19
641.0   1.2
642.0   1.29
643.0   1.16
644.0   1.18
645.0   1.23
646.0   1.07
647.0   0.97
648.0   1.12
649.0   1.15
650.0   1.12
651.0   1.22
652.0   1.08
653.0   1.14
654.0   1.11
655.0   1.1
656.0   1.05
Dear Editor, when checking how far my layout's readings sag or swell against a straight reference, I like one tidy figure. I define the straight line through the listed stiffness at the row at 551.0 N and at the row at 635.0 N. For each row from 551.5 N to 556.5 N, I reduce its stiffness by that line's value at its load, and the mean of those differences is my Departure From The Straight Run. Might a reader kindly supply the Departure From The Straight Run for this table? 0.0061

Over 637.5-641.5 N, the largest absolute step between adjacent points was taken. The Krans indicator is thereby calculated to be 0.10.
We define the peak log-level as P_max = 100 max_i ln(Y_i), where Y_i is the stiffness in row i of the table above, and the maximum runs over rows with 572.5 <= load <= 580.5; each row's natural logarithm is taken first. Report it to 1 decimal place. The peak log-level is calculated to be 14.0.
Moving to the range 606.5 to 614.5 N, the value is 19.9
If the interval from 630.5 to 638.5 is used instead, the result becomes 23.1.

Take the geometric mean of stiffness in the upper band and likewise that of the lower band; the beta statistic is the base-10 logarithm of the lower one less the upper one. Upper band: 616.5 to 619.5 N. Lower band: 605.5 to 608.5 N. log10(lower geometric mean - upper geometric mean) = -1.63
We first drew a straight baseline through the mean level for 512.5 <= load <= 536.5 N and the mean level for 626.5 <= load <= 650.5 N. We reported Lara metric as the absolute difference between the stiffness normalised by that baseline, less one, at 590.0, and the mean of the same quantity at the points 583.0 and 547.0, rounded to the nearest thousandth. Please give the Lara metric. 0.023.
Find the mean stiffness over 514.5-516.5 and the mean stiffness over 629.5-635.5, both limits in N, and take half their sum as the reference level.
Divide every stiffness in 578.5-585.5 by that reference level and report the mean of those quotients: 1.01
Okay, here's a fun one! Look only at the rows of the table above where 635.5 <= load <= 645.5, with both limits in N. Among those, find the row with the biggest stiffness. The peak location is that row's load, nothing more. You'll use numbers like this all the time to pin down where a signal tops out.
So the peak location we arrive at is 642.0 N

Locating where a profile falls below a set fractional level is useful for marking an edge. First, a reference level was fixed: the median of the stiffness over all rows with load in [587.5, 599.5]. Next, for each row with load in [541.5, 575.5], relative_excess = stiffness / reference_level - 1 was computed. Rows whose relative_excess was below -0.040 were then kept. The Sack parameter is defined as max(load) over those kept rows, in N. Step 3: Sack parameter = 575.0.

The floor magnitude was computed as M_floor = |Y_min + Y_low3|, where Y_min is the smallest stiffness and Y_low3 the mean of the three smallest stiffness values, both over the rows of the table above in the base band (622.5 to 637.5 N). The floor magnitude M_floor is 2.15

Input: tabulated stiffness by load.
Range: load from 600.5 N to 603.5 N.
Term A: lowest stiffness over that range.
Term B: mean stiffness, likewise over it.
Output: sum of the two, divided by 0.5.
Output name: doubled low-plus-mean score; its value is 4.40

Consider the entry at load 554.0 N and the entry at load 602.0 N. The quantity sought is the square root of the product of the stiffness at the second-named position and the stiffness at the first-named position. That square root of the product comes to 1.08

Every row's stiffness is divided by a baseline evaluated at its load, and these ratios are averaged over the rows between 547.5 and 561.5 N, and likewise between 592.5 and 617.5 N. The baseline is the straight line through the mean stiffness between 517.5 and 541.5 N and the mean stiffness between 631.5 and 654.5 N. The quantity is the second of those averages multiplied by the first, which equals 0.97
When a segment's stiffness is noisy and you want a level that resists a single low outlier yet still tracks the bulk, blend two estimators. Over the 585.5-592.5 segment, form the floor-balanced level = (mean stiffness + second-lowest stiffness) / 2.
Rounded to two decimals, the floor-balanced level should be 1.15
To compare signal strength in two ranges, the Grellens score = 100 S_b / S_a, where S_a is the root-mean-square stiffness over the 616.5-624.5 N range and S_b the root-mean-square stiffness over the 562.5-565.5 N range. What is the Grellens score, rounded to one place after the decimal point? 96.0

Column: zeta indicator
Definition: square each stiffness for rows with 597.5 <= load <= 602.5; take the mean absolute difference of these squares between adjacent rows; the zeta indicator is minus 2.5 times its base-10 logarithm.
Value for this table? 3.1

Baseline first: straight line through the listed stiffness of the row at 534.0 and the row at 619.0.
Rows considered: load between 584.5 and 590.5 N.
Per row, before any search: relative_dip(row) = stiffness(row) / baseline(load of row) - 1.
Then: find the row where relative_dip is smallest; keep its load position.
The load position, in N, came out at 585.0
